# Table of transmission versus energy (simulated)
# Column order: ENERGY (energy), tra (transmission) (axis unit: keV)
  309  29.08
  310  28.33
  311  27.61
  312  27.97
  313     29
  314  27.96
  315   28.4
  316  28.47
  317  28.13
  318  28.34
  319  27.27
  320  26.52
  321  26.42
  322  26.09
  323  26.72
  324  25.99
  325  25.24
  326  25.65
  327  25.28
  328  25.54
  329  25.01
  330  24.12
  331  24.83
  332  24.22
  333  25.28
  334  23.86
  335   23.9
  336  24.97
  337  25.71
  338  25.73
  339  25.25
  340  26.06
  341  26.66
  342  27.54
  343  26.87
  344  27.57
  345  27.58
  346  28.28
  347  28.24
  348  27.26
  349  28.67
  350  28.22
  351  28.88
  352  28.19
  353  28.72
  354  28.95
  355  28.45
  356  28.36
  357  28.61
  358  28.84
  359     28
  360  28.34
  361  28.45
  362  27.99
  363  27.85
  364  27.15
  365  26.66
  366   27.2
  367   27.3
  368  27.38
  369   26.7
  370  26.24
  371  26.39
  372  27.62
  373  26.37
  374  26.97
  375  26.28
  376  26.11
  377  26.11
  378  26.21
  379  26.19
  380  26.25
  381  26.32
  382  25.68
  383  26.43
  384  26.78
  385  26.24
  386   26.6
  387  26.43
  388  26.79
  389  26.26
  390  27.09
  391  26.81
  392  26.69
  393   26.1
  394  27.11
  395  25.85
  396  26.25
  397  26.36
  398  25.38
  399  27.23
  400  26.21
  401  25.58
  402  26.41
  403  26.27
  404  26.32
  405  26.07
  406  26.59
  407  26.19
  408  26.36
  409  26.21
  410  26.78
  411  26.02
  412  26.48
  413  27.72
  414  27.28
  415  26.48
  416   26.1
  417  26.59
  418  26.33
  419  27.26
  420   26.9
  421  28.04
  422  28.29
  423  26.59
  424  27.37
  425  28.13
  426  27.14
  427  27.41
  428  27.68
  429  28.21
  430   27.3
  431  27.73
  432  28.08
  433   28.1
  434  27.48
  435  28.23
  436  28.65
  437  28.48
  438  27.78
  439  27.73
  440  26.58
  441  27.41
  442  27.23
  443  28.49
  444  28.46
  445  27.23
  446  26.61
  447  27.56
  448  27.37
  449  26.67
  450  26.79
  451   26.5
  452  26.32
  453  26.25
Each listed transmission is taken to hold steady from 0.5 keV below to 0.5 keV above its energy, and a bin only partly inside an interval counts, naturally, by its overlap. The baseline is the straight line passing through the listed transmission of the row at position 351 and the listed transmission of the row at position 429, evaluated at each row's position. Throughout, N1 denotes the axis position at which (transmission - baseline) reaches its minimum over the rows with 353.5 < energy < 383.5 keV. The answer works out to 382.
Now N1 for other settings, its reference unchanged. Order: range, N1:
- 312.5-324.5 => 324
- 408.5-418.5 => 411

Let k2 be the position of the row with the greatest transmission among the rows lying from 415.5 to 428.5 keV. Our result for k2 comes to 422 keV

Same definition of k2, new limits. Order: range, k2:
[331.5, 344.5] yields 344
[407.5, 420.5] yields 413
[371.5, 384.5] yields 372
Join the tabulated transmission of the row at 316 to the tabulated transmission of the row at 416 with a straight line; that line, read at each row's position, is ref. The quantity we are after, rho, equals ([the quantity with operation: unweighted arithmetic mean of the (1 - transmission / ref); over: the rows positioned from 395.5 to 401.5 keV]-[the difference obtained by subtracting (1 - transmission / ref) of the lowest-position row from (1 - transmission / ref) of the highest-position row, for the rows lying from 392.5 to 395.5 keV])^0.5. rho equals 0.07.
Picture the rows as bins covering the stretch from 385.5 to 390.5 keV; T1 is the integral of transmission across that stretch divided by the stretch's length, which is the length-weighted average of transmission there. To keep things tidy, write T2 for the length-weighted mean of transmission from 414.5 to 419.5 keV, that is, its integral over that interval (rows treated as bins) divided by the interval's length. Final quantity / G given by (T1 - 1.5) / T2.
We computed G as 0.95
